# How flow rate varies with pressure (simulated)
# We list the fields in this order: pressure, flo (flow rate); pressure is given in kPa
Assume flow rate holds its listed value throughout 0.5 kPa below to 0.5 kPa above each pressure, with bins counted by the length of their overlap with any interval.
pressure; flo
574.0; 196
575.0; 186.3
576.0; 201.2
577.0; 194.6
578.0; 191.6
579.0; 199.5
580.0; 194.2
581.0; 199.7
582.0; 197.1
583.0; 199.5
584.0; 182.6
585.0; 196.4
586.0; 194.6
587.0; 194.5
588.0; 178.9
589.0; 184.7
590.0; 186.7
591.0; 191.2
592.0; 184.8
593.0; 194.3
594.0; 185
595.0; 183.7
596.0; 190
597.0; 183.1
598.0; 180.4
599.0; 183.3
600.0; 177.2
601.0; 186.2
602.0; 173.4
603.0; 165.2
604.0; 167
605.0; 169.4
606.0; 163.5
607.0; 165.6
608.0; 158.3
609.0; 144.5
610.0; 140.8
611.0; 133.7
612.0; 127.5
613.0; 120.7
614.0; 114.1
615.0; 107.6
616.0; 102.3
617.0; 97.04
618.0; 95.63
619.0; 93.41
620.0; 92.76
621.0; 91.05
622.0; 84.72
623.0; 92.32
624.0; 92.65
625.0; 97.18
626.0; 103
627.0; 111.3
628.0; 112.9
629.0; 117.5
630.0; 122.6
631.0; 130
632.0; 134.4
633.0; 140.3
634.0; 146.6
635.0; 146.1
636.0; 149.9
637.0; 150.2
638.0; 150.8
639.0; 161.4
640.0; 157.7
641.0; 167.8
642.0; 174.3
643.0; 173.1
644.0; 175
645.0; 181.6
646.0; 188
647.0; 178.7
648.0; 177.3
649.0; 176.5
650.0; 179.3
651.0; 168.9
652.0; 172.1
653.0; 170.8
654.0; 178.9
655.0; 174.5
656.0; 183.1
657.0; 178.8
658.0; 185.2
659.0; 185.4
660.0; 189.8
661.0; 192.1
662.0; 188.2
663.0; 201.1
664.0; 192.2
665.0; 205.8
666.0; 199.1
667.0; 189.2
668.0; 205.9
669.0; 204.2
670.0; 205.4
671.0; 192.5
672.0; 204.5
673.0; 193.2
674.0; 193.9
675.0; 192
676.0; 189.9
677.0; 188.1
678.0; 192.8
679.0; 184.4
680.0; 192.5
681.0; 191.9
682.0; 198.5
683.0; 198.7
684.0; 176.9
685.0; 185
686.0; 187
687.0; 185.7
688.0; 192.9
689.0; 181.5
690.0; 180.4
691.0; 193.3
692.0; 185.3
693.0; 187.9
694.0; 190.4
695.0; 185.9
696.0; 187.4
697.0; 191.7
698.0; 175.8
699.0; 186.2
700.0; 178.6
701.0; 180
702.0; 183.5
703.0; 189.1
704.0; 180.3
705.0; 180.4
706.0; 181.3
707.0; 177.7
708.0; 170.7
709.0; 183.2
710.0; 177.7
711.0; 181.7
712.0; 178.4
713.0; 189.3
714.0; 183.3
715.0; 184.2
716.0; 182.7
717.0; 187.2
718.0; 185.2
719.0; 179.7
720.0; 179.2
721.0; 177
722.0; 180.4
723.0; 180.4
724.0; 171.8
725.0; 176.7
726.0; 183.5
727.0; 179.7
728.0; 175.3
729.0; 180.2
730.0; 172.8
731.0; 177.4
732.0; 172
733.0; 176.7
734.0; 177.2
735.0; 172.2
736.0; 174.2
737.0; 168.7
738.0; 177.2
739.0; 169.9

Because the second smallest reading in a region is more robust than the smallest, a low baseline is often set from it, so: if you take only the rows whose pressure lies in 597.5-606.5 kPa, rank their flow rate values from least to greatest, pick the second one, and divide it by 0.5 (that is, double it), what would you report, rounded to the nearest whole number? 330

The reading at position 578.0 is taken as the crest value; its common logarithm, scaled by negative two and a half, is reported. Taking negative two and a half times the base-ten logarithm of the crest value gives -5.71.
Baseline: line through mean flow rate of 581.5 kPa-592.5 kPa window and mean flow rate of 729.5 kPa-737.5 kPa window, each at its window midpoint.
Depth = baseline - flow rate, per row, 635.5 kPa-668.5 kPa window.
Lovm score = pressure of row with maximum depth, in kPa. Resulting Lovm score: 636.0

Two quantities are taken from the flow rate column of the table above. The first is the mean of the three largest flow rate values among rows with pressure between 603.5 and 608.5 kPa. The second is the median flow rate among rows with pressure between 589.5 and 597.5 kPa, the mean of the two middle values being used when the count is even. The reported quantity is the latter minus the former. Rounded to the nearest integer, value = 19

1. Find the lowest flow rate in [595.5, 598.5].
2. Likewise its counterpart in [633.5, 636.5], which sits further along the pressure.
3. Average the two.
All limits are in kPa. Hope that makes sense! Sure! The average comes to 163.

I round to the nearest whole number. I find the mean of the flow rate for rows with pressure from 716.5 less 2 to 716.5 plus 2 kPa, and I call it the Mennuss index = 185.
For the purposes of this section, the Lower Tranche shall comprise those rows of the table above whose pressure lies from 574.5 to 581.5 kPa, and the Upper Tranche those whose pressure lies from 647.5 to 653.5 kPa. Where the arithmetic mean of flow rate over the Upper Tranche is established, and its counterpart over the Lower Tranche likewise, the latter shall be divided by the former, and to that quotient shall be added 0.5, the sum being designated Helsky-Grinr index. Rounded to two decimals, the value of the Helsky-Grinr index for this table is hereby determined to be 1.62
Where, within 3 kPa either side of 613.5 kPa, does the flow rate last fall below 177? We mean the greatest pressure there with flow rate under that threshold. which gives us 616.0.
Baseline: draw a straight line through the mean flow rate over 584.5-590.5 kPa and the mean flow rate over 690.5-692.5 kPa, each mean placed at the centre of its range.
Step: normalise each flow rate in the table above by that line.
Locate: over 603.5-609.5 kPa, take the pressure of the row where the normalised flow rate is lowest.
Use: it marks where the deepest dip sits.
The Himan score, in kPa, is 609.0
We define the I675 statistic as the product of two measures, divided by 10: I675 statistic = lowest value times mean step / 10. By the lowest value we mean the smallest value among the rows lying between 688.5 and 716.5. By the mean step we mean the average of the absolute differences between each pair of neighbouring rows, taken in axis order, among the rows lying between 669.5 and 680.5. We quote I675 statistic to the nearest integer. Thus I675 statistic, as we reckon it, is 109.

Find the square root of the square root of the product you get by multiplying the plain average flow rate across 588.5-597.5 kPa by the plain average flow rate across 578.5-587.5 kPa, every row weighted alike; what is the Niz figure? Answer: 13.8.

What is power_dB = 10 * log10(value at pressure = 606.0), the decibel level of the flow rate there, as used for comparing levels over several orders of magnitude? 22.1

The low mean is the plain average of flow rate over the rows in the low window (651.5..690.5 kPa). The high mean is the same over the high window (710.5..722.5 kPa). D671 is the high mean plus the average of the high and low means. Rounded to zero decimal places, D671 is 368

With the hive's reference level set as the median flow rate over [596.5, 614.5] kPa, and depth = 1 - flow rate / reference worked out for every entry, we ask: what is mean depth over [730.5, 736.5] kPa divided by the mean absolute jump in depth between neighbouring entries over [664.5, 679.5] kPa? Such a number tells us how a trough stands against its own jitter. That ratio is -1.5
